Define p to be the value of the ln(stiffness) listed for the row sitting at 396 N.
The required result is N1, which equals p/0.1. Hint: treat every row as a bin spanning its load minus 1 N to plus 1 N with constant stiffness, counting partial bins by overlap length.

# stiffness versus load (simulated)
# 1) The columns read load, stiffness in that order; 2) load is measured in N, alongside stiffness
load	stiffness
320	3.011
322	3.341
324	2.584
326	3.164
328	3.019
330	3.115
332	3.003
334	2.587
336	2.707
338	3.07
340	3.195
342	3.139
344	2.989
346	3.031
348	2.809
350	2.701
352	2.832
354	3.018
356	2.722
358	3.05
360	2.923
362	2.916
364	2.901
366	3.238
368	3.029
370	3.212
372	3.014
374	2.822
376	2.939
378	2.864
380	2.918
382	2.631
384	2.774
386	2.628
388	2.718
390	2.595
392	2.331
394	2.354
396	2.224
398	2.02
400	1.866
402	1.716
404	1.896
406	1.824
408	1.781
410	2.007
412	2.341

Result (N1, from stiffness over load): 8.0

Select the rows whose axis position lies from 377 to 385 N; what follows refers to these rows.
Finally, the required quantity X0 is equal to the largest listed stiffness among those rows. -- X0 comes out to 2.918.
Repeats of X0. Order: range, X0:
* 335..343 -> 3.195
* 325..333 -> 3.164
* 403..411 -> 2.007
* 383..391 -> 2.774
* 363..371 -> 3.238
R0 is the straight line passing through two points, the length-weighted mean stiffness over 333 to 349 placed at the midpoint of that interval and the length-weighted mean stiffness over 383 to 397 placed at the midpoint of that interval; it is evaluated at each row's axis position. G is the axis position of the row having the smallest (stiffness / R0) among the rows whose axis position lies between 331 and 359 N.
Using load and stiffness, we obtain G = 334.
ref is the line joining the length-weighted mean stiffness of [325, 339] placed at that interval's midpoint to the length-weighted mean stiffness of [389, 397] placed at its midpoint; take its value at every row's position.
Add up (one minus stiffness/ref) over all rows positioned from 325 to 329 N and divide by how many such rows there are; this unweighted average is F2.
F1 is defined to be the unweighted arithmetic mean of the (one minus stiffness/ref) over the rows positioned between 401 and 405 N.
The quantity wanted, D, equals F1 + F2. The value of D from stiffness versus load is 0.2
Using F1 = 0.2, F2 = -0.031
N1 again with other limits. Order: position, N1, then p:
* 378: 10.5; 1.05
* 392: 8.5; 0.85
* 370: 11.7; 1.17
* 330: 11.4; 1.14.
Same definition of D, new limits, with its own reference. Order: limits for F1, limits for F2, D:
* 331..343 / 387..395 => -0.1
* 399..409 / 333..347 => 0.2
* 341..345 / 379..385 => -0.2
